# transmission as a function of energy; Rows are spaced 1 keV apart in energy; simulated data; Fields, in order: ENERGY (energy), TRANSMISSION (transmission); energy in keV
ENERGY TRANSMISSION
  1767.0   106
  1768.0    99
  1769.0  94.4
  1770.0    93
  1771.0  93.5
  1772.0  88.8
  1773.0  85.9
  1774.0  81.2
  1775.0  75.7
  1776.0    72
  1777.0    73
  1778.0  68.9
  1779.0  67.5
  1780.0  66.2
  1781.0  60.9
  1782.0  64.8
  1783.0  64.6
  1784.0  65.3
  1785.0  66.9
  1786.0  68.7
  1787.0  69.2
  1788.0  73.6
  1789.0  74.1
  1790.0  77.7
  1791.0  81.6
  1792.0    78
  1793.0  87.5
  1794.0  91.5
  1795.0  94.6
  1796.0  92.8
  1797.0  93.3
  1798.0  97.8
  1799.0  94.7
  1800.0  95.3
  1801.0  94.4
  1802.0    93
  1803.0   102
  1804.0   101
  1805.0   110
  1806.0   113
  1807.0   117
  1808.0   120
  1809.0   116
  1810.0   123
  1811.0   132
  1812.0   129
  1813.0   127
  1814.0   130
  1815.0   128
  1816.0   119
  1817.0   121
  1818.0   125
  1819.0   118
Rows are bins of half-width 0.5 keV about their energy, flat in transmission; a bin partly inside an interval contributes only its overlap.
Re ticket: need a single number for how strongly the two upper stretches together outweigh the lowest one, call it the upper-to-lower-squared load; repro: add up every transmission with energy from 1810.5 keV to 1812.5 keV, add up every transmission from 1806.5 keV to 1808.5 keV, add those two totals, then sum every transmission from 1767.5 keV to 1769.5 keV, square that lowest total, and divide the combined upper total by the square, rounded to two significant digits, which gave 0.013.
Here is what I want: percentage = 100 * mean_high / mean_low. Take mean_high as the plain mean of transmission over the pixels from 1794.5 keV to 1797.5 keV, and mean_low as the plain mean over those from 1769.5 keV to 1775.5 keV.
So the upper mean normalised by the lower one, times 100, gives 108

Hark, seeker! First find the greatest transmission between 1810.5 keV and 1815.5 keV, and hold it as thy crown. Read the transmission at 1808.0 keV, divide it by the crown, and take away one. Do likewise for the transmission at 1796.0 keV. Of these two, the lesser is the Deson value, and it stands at -0.30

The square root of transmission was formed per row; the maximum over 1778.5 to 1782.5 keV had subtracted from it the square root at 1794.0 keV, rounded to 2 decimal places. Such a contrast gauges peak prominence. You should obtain -1.35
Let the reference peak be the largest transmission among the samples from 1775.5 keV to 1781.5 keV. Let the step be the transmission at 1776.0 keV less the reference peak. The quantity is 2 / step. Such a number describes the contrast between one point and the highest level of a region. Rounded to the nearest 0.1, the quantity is -2.0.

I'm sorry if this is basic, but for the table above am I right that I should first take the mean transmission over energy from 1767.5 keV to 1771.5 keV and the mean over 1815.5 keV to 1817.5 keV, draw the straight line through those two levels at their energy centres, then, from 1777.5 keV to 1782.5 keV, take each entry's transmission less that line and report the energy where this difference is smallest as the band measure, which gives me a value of 1781.0 keV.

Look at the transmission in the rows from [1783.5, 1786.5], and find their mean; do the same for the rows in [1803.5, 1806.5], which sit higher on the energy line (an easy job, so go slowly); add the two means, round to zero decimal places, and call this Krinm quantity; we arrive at 175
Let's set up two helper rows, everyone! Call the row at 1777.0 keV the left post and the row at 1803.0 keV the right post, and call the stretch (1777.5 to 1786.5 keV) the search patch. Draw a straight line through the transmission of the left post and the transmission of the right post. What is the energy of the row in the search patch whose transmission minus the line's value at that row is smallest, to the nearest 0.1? 1781.0 keV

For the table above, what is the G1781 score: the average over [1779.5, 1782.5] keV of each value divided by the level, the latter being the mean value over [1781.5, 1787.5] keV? 1.0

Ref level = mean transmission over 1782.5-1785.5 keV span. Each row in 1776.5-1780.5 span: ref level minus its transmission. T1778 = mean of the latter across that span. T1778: -3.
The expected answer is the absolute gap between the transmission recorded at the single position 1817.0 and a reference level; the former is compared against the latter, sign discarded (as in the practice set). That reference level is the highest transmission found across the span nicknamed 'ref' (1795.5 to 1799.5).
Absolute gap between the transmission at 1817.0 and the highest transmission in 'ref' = 23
